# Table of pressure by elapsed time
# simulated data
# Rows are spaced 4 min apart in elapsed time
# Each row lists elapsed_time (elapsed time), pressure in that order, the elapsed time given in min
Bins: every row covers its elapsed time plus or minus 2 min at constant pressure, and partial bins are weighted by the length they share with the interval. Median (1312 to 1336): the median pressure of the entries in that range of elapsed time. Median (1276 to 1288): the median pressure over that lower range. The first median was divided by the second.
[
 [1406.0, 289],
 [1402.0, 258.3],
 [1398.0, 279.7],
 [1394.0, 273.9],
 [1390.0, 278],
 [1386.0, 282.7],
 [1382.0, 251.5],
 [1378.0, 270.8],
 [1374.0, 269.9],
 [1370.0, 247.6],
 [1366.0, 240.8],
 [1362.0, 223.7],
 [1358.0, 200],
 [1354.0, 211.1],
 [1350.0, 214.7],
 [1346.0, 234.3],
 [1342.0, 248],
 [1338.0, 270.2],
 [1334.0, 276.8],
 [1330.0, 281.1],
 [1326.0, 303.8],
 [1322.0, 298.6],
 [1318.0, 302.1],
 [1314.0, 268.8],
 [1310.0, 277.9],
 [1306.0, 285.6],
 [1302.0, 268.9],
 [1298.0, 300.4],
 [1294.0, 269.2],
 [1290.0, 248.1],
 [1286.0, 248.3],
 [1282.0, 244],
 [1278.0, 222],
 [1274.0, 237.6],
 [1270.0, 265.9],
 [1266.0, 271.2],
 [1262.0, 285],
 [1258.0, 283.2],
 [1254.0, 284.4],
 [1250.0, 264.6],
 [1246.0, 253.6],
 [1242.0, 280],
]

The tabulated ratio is 1.19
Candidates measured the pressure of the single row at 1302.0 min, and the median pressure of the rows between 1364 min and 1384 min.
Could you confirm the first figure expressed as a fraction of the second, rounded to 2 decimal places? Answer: 1.07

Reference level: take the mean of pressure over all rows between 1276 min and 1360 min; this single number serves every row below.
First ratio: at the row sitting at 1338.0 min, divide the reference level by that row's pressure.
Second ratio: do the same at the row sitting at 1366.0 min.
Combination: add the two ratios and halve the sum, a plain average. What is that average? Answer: 1.02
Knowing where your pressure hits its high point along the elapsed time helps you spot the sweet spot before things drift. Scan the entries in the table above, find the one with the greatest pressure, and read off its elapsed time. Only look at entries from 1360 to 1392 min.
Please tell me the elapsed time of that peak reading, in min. 1386.0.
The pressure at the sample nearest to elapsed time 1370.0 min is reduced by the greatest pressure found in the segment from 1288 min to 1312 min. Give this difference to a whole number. -53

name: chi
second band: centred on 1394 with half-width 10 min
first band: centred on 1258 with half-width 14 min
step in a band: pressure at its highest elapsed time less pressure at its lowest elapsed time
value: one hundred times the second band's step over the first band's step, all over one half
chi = -397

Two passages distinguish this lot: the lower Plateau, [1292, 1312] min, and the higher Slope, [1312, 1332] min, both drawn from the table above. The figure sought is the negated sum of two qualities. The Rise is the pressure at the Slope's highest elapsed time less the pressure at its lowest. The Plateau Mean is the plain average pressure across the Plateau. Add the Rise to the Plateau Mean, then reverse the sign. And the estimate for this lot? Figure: -293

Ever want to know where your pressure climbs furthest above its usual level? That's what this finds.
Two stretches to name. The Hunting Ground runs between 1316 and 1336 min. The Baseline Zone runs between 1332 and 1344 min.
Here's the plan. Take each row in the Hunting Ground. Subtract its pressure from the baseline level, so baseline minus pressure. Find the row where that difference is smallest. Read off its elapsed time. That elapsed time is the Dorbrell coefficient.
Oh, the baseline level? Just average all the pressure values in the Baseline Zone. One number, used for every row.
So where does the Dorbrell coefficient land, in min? 1326.0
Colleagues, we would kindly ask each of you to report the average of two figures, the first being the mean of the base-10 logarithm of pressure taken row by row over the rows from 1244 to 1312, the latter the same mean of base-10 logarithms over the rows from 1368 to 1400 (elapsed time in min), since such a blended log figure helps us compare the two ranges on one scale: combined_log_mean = 2.43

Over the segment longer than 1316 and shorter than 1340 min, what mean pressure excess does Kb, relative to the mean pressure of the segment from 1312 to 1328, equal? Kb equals -5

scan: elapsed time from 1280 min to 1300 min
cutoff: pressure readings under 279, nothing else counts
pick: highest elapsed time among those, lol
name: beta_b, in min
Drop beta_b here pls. 1294.0 min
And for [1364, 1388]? 1382.0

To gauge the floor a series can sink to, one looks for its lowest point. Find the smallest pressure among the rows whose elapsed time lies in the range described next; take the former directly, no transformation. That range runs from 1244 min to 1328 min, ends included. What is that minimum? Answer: 222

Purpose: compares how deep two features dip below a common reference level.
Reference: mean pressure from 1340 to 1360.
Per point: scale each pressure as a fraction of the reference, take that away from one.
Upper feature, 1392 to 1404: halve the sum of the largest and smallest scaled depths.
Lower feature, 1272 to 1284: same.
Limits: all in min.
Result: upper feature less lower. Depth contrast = -0.2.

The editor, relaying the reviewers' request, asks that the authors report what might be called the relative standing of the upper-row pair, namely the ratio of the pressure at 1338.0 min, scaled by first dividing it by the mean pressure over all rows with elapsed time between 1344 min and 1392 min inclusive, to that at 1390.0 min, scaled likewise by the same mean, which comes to 0.97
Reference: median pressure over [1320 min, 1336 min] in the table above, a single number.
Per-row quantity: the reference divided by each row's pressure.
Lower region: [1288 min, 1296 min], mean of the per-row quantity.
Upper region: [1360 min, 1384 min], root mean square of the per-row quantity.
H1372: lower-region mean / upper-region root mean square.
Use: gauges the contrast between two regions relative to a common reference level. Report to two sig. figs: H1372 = 0.96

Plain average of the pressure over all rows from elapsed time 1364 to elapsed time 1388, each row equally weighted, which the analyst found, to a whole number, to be 261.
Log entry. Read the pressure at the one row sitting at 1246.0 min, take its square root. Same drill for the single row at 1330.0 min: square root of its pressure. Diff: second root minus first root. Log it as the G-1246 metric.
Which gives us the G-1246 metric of 0.8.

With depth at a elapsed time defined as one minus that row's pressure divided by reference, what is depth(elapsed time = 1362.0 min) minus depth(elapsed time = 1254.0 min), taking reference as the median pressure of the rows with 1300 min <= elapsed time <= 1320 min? 0.22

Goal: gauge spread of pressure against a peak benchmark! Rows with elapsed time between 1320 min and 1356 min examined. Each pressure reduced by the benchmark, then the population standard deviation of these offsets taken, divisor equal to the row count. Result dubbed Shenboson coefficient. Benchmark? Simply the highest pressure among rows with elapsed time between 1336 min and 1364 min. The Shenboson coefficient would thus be 32.5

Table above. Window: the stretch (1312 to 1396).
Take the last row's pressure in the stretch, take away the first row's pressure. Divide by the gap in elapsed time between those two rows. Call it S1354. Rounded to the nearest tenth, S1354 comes 0.1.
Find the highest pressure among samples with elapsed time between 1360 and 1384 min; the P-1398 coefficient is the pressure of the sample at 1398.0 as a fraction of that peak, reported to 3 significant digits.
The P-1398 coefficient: 1.03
